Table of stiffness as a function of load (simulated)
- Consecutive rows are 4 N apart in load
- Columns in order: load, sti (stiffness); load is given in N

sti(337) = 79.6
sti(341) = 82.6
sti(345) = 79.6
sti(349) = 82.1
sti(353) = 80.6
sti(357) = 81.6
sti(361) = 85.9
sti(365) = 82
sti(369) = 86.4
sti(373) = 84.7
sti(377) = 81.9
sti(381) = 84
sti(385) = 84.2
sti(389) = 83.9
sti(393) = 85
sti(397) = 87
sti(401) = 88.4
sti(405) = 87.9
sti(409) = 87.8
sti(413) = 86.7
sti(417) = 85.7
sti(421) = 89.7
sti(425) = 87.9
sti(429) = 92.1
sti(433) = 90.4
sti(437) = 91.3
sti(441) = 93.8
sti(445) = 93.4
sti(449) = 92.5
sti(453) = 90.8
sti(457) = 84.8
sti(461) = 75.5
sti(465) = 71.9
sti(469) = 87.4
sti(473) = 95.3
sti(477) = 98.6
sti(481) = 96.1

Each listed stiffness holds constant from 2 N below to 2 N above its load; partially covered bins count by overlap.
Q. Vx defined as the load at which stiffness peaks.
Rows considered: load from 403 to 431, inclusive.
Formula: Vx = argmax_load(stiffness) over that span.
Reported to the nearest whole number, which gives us 429 N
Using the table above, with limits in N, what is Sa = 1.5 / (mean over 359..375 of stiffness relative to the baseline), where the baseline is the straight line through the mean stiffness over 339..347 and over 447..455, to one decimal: 1.1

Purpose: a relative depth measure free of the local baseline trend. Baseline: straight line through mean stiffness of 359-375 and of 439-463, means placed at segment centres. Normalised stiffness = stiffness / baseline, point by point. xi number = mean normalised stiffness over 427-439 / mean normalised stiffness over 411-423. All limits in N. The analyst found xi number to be 1.036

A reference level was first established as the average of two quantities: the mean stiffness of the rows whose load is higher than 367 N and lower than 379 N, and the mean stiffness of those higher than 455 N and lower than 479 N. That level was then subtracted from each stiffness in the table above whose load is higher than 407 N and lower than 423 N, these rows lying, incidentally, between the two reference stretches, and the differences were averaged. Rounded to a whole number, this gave 3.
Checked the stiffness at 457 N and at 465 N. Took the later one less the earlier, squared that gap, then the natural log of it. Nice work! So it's 5.1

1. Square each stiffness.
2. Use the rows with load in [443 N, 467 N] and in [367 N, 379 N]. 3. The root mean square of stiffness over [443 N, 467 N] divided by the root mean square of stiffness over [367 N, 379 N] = 1.01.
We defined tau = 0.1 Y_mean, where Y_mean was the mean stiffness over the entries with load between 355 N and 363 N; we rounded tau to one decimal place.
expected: 8.4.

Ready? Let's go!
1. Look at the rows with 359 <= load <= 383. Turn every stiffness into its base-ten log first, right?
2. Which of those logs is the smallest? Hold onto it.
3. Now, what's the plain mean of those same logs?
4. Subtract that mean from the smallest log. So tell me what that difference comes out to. -0.012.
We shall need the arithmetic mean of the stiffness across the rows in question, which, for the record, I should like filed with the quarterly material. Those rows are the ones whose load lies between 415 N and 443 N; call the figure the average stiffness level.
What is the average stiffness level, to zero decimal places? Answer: 90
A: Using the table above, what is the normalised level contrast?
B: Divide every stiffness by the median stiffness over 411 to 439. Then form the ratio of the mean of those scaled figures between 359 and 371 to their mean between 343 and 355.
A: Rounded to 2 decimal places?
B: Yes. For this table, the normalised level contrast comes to 1.05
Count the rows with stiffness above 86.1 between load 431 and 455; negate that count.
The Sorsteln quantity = -6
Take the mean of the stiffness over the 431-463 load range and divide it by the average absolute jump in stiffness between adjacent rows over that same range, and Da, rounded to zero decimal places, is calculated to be 29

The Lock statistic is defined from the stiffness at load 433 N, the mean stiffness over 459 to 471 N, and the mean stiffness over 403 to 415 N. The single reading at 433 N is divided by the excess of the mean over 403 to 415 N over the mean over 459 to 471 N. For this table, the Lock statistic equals 10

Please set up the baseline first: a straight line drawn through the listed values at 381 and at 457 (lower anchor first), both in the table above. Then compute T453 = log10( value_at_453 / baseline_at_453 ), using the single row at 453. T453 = 0.030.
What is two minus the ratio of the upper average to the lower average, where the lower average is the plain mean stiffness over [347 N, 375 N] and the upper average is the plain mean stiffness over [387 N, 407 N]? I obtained 0.963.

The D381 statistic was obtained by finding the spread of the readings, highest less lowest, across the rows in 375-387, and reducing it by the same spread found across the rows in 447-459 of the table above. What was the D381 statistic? -5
